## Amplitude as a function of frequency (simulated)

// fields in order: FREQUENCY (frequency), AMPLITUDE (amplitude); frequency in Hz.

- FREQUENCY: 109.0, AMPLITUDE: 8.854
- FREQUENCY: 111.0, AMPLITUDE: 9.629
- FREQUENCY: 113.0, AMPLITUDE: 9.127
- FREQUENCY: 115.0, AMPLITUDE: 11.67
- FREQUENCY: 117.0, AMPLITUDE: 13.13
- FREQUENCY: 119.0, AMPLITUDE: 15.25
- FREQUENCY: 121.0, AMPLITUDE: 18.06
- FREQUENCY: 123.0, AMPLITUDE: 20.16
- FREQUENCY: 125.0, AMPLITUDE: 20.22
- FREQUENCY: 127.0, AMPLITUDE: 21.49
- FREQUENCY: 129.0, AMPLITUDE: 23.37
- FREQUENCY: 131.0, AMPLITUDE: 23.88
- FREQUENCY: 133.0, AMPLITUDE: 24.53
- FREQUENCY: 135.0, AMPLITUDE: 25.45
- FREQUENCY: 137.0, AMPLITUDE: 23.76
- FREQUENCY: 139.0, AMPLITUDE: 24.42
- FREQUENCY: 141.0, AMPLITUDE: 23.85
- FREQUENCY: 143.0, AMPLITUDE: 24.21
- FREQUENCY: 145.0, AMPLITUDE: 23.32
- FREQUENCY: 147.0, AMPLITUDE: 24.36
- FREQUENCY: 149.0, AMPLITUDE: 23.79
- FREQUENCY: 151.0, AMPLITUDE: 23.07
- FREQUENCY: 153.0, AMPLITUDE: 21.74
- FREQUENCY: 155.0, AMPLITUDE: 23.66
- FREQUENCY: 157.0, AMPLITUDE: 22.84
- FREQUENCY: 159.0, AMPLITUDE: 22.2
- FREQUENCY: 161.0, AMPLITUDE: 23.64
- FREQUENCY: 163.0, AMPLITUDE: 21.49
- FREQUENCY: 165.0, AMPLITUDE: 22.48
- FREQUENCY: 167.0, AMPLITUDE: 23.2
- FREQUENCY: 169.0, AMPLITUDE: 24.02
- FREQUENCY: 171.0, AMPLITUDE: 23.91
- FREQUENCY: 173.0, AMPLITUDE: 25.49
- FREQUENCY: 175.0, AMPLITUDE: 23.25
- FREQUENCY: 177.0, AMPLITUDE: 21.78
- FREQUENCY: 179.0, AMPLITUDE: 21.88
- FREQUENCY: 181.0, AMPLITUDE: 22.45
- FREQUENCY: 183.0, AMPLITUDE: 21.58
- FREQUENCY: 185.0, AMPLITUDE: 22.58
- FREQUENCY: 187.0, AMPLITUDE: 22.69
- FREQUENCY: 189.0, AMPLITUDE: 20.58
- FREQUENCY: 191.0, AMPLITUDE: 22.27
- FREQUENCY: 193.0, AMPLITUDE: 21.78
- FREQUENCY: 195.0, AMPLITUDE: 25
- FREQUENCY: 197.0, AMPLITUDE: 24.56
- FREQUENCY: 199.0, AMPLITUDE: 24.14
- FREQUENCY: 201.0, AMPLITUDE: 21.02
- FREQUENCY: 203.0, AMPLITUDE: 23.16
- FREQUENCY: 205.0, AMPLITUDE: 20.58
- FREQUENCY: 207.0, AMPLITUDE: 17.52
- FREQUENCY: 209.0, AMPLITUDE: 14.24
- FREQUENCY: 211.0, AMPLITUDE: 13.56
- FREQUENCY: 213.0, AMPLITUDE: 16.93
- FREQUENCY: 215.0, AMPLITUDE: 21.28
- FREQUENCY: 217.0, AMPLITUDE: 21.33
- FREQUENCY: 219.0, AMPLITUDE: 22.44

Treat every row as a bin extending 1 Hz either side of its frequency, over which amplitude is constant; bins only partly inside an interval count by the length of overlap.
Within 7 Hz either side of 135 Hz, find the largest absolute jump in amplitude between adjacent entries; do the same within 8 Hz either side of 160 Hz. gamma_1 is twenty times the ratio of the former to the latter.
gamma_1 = 16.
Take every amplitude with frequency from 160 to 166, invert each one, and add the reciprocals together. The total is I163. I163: 0.133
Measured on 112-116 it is 0.195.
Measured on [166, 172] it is 0.127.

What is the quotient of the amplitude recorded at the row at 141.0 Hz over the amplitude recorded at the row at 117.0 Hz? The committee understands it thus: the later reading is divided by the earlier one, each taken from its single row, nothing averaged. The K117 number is 1.82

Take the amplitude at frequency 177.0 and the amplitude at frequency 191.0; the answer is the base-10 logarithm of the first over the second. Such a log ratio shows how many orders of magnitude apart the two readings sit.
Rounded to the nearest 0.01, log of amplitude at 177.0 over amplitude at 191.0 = -0.01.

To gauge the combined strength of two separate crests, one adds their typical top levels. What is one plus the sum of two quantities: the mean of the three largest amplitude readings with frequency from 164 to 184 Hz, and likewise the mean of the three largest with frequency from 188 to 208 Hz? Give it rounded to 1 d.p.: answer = 50.0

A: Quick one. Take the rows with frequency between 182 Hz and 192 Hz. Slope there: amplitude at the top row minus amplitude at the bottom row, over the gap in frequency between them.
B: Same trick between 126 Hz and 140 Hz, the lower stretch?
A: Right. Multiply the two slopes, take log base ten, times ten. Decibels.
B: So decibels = -16.8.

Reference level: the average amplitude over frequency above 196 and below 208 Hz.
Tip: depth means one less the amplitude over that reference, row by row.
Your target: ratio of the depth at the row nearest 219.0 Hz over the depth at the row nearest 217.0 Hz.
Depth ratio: -1.2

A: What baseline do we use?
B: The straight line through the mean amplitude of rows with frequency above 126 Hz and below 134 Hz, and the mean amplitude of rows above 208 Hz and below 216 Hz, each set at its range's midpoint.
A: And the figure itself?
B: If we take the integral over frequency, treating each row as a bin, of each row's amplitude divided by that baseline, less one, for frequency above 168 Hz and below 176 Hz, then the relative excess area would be 1.8 Hz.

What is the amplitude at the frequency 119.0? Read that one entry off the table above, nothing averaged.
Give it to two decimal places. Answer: 15.25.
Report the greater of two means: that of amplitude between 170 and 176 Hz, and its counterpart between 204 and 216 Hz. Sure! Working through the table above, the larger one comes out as 24.2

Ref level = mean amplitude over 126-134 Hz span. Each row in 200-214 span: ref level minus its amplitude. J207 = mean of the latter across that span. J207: 5.2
